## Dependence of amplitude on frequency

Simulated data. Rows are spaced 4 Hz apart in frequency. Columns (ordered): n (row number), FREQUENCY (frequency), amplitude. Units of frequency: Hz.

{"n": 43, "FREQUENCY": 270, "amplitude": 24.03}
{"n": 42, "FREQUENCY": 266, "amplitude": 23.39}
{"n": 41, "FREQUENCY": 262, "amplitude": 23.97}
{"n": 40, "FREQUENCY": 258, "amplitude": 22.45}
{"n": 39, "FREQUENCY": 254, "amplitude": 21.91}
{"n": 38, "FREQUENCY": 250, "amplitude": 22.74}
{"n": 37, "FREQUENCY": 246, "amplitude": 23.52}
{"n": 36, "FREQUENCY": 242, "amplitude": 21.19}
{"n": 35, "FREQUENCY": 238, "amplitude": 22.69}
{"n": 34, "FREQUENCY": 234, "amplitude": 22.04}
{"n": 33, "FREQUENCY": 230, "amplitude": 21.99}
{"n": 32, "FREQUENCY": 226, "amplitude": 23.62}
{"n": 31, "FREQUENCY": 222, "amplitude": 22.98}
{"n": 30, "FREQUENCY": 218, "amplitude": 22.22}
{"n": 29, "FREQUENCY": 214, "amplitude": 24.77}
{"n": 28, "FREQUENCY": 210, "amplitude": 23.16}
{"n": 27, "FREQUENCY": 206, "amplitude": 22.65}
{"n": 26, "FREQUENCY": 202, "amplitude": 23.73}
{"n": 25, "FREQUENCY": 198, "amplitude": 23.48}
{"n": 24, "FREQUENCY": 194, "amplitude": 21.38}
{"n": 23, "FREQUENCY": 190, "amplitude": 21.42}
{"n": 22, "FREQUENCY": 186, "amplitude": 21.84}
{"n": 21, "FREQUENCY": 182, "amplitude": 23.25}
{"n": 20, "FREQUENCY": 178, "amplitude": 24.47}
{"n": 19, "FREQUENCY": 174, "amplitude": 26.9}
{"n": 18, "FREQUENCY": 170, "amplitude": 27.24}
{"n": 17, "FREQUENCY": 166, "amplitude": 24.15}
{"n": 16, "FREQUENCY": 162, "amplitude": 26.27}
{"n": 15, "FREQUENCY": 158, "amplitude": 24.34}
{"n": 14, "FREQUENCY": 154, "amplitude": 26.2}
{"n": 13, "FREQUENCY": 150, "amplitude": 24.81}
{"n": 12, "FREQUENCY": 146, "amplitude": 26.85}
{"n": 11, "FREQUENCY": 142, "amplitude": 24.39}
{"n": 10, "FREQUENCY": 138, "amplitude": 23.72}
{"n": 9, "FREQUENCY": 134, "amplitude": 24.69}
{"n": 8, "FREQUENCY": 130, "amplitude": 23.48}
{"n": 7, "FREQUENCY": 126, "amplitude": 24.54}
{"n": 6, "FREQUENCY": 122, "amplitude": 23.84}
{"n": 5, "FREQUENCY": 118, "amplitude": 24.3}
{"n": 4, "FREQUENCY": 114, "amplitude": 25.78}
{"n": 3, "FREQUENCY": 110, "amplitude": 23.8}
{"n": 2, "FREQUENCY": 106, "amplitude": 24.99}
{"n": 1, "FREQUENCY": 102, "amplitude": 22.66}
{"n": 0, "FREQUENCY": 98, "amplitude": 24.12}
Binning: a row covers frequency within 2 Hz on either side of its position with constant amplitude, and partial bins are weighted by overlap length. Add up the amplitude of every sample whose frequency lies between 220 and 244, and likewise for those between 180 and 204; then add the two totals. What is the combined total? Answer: 270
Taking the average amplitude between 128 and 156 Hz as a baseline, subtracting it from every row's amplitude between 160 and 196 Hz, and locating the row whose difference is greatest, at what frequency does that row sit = 170 Hz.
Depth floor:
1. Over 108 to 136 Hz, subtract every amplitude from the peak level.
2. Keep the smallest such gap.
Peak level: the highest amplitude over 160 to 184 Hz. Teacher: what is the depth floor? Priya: 1.5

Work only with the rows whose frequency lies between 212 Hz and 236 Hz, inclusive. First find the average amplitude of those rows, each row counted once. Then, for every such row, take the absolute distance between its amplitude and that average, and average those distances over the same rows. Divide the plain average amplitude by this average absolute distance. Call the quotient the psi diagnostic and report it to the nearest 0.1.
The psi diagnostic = 26.9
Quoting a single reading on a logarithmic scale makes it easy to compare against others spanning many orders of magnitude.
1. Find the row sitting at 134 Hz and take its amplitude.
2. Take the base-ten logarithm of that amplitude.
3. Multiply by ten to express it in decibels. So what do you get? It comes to 13.9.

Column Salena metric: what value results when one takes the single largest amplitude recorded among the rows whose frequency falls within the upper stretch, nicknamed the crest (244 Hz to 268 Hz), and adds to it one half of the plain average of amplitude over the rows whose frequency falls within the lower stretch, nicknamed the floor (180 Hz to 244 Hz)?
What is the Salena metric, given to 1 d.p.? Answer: 35.3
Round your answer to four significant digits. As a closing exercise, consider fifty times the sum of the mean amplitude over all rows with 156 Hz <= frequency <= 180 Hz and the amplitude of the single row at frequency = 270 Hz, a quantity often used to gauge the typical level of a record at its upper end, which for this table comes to 2480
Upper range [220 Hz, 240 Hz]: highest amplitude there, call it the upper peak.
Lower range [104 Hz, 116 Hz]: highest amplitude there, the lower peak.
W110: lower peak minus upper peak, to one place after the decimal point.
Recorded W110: 2.2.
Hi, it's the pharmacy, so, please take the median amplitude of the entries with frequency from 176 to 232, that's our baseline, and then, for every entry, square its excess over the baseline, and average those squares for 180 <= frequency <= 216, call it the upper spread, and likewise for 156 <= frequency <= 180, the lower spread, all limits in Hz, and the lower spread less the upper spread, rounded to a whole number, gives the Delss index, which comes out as 7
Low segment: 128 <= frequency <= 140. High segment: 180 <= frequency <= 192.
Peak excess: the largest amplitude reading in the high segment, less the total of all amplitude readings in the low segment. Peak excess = -48.6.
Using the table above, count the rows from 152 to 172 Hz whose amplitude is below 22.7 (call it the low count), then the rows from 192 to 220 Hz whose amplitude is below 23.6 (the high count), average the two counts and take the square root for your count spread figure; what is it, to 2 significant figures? 1.6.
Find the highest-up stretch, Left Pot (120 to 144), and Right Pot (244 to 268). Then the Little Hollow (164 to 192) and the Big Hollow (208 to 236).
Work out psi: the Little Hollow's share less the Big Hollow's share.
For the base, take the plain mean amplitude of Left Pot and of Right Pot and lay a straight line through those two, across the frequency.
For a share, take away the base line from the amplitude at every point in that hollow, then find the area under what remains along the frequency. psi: 23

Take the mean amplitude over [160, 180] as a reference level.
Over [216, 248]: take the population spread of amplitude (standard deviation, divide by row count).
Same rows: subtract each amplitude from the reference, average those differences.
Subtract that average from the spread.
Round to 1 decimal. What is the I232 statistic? -2.5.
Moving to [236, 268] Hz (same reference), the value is -2.2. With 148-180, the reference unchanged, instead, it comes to 0.9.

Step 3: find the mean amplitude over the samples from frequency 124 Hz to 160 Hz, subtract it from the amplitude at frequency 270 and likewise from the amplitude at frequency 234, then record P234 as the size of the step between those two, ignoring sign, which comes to 2.0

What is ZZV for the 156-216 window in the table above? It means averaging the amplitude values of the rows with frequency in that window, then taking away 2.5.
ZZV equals 21.4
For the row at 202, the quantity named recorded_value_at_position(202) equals 23.73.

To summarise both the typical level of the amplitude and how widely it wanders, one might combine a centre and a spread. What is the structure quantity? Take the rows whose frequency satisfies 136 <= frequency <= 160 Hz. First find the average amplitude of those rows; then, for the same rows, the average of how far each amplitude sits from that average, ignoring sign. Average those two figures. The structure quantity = 13.02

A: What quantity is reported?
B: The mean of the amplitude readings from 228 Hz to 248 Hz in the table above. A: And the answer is 22.3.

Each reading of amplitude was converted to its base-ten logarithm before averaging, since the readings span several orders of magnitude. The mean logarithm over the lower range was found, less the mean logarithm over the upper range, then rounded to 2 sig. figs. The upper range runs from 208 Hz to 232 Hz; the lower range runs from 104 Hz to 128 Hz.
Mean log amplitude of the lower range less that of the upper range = 0.026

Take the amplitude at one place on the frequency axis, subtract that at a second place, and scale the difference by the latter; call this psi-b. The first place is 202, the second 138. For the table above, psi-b 0.00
